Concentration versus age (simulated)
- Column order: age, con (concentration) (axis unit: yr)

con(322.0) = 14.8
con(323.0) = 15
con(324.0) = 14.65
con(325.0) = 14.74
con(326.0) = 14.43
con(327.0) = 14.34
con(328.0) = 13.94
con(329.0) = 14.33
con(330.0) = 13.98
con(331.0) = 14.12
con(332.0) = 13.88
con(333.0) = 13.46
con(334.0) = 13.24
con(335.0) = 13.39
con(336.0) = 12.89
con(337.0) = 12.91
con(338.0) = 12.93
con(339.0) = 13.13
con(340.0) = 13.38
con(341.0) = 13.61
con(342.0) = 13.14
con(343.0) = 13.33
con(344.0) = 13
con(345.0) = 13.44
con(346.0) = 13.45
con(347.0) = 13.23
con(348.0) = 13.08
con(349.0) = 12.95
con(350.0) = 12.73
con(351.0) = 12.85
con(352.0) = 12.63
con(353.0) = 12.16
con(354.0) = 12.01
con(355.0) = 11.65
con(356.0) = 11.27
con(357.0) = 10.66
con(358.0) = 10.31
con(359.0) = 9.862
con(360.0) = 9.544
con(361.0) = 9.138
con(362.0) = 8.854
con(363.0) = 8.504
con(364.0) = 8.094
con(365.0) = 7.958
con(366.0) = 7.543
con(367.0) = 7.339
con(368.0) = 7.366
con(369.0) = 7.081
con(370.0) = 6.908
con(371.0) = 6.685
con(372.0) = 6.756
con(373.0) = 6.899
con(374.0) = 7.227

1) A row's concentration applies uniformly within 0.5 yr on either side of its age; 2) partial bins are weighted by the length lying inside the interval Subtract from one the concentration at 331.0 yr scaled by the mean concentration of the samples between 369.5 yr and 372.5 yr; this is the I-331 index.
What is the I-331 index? -1.08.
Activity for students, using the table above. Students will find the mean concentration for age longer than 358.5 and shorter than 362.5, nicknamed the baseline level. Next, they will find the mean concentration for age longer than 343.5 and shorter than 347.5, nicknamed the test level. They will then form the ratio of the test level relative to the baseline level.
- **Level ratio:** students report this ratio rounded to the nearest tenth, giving 1.4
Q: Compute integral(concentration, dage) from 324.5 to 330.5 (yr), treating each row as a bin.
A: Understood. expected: 86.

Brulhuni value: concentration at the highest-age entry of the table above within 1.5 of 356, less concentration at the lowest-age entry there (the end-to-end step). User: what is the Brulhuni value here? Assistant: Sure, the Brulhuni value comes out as -1.0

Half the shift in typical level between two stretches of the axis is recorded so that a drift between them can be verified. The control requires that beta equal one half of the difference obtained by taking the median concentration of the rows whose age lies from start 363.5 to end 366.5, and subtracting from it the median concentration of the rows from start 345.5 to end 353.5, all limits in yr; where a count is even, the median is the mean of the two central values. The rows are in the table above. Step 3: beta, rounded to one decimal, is -2.5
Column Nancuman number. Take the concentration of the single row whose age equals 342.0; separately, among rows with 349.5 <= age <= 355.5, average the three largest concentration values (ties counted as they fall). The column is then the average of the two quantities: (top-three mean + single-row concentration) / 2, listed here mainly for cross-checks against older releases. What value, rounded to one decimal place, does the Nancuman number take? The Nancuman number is 12.9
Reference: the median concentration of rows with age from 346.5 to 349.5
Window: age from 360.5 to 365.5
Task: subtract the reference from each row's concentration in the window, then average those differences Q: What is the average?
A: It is -4.6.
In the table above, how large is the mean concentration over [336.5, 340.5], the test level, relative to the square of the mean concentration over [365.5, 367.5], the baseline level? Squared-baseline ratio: 0.24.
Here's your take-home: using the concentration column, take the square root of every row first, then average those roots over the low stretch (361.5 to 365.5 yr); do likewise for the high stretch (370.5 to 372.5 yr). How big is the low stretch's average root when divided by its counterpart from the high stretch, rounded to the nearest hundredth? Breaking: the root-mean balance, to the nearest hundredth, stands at 1.11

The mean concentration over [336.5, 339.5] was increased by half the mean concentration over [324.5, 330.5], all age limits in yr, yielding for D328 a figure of 20.1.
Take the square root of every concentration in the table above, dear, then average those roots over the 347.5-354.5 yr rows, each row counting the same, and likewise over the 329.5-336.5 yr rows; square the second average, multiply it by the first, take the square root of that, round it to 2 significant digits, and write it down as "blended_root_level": 6.9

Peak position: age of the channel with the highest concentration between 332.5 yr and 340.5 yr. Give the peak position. 333.0 yr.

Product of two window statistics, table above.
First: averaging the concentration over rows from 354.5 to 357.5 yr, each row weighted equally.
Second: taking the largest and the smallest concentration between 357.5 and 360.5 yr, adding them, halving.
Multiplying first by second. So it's 111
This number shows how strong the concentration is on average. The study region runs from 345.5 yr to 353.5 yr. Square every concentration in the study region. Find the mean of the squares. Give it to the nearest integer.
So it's 166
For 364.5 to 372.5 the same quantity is 52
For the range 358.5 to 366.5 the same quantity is 76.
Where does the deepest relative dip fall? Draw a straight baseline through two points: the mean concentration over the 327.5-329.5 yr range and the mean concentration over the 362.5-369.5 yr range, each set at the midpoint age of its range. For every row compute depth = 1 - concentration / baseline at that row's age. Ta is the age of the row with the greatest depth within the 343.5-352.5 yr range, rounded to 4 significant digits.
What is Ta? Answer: 344.0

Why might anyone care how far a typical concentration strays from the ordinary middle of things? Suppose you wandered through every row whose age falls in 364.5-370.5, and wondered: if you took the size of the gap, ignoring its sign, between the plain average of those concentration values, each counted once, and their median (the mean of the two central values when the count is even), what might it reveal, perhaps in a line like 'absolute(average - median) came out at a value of 0.01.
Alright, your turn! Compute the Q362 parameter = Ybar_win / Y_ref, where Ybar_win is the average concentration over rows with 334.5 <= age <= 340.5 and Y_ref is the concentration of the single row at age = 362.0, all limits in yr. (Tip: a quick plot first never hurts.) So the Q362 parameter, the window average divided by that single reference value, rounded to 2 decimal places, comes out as 1.48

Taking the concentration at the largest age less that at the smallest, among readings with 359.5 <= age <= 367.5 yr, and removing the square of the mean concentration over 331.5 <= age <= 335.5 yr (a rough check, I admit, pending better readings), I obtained -184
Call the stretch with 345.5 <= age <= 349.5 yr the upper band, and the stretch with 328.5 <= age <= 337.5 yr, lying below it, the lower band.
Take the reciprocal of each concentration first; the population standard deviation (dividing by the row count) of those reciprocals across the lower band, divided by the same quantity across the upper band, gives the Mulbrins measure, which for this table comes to 2.52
